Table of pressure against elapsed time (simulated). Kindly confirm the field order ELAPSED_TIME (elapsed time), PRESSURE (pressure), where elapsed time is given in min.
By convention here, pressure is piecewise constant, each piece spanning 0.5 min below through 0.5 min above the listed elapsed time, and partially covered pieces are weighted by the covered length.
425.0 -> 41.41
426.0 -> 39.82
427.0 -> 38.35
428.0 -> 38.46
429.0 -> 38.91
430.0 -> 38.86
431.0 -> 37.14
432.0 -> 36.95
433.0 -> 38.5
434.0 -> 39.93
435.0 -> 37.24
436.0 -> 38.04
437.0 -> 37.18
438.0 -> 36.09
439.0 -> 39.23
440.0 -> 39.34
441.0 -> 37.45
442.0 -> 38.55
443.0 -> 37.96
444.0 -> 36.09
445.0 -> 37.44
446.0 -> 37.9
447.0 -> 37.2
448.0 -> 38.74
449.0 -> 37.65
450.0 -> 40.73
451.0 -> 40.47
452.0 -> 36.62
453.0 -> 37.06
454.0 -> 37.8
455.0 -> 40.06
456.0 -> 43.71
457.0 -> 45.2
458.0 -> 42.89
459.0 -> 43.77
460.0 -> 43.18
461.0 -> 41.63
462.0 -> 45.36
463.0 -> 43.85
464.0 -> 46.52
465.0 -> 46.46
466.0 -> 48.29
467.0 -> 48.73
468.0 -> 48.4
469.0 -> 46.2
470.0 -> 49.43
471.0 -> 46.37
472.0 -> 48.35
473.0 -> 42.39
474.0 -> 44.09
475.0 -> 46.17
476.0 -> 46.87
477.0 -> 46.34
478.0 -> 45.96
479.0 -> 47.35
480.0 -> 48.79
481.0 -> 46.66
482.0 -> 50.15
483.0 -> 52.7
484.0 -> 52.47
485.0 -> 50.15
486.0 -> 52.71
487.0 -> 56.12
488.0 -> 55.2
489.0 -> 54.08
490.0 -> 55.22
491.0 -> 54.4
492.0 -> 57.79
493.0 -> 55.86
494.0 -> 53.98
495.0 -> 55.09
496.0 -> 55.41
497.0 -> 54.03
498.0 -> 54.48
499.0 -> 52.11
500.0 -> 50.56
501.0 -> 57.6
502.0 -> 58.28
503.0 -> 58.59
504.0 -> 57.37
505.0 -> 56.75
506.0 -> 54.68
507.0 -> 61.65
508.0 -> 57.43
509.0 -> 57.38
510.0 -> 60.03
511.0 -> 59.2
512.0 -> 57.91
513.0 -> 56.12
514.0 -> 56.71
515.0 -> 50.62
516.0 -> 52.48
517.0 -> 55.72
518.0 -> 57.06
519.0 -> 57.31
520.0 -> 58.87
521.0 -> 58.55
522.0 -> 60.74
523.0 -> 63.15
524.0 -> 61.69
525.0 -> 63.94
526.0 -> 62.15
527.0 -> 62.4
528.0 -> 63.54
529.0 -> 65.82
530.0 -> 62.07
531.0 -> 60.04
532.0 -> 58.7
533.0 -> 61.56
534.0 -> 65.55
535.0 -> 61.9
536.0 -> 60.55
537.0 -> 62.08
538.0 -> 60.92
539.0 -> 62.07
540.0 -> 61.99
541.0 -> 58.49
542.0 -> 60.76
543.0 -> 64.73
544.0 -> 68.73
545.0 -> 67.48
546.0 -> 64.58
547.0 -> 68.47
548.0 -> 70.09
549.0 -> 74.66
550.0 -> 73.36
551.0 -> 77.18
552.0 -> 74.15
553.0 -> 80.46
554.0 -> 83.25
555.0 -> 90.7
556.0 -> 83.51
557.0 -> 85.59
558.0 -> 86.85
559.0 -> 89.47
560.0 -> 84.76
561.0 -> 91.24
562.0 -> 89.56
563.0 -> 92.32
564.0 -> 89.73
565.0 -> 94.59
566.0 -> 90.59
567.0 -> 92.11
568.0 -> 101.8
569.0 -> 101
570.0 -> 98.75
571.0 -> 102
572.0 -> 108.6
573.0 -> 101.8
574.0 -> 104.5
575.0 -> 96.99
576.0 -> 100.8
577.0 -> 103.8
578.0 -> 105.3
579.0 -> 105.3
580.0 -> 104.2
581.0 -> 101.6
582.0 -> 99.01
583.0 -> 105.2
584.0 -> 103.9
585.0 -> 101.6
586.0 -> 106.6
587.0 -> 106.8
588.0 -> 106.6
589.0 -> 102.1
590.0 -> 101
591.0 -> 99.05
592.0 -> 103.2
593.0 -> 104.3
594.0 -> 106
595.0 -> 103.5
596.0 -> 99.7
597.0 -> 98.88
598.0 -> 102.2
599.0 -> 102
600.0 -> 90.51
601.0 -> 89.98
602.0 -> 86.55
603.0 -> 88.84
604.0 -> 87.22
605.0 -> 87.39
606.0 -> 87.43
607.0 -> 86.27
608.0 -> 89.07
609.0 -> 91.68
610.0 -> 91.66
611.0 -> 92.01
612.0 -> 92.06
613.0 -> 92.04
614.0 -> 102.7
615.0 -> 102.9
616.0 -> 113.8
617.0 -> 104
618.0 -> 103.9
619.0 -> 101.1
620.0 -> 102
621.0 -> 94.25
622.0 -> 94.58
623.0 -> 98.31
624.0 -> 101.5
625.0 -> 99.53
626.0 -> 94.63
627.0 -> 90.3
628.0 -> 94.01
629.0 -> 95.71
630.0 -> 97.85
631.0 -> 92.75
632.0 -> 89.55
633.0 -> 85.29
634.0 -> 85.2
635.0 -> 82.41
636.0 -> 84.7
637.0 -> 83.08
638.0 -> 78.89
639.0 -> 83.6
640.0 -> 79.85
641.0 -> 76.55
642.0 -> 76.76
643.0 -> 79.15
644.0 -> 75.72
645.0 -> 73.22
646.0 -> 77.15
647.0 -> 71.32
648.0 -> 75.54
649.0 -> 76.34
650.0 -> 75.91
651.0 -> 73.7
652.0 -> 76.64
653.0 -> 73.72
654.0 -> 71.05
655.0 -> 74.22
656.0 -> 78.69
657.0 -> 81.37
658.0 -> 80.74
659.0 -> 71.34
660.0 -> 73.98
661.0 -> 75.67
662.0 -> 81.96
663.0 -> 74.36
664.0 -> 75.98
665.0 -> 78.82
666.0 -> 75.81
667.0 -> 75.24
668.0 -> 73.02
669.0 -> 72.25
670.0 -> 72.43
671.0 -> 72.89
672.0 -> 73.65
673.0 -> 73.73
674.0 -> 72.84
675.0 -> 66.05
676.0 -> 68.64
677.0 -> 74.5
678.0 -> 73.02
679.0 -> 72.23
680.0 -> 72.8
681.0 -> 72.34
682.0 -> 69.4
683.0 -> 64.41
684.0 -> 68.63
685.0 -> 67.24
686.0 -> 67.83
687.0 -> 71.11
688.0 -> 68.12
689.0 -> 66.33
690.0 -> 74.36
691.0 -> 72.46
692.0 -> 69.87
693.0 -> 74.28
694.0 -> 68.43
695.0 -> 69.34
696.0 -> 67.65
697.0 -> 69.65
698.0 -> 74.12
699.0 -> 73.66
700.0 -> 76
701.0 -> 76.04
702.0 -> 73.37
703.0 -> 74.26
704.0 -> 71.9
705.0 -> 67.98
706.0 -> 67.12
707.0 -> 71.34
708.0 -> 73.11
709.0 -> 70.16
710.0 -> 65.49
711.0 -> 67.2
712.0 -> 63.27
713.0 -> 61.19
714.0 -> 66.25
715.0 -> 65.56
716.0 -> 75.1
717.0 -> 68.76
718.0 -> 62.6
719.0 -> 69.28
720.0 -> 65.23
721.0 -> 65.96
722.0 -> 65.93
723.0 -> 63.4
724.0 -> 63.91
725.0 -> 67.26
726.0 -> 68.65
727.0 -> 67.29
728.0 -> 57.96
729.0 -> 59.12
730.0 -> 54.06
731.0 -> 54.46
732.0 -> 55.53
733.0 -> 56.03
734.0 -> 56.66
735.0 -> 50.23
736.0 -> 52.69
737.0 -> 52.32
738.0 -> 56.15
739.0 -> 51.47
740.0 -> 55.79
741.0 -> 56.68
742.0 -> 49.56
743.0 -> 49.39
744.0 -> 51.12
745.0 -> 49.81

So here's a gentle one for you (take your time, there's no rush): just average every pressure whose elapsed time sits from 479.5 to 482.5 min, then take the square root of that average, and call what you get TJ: 7.0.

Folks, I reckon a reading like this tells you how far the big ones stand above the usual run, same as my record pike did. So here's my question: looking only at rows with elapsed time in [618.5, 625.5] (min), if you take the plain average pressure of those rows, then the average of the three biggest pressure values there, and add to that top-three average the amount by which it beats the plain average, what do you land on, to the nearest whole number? 104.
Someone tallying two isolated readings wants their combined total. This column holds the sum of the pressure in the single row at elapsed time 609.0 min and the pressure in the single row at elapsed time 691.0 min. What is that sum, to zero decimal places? 164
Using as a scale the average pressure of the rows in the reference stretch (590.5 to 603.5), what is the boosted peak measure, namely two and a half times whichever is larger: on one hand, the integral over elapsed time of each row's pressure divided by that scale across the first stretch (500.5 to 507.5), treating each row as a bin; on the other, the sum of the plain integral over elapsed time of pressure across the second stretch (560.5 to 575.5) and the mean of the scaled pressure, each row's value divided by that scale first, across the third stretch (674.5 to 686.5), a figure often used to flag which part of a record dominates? 3641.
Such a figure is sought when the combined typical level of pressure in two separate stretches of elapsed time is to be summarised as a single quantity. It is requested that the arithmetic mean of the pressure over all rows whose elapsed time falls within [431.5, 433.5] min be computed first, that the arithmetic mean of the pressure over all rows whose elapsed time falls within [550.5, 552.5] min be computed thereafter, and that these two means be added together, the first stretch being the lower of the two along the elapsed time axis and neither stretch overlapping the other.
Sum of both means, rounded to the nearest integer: 113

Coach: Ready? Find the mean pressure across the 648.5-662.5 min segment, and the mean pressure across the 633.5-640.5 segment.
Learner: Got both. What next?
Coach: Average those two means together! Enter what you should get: 79.3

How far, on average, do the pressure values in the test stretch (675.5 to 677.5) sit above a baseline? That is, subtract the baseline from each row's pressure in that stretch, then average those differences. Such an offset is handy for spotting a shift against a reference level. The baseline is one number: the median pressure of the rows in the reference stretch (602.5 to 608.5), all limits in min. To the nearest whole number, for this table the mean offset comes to -16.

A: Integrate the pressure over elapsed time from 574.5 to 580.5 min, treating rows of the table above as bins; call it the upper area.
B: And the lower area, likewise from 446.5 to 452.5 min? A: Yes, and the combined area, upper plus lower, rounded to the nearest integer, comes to 848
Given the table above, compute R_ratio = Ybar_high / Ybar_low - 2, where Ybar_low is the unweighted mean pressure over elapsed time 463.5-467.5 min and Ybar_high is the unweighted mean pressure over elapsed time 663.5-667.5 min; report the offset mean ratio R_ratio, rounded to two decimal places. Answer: -0.39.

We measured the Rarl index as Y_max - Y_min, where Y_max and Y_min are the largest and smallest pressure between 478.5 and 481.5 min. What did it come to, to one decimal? 2.1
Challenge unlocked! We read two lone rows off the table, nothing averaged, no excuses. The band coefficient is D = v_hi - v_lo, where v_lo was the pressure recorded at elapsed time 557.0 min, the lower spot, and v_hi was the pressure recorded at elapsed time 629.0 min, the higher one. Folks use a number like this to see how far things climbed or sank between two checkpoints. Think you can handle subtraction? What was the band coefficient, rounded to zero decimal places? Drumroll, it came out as 10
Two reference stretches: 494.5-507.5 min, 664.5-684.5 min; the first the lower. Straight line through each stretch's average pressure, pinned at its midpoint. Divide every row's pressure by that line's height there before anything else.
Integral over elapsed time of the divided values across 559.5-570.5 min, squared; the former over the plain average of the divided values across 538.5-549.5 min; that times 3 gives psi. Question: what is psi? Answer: 753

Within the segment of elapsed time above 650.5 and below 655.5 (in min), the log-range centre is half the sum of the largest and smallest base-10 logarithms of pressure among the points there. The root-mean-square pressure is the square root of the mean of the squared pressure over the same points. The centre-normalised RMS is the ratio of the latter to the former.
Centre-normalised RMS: 39.6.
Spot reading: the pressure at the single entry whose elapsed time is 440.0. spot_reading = 39.34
